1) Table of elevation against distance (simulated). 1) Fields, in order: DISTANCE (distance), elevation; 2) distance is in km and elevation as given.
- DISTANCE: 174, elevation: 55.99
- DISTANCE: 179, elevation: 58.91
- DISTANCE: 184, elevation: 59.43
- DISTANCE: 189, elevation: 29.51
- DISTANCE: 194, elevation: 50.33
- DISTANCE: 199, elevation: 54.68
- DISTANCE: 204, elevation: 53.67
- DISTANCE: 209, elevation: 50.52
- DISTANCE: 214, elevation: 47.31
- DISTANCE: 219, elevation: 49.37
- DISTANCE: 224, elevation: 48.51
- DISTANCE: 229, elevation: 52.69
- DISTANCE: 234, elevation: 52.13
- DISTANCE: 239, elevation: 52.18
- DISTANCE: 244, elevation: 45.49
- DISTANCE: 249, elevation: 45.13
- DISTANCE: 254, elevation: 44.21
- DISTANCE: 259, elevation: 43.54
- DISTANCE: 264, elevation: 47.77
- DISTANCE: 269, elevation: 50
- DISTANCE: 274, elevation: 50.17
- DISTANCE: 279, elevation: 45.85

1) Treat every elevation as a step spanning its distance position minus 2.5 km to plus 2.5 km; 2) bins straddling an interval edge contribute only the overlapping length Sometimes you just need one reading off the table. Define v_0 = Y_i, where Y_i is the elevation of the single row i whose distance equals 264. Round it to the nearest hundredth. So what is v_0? 47.77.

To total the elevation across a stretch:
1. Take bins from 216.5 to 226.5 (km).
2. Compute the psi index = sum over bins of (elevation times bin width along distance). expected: 489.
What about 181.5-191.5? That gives 445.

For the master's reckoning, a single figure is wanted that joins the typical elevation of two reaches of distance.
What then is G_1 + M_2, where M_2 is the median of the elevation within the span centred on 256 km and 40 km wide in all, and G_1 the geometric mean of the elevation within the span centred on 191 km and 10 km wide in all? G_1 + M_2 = 85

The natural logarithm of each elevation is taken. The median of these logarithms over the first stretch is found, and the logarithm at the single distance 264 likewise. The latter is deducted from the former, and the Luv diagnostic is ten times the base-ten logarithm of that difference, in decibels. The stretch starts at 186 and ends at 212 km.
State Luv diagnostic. -12.5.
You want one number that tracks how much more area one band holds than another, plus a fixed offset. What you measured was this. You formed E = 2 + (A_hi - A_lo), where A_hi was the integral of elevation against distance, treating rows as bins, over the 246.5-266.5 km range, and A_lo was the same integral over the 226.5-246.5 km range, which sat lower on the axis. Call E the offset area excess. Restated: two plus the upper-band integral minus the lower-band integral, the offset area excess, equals -107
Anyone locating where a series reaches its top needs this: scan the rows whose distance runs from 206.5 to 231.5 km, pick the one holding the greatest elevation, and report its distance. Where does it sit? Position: 229 km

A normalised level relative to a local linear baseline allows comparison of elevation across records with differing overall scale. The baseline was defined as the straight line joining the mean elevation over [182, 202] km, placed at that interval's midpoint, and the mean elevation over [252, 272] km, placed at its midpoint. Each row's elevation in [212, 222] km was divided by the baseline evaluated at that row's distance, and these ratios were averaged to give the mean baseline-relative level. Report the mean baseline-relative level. 1.01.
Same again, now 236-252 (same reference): 1.01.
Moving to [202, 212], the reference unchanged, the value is 1.08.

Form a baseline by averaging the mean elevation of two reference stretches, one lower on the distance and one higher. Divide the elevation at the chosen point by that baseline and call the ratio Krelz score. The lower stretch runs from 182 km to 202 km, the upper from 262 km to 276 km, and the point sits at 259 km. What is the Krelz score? 0.89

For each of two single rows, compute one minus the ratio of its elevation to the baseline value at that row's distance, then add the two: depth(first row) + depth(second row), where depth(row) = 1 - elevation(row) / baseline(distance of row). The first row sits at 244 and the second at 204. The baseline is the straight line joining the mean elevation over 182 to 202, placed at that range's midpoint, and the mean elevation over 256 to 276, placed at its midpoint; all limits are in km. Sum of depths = -0.06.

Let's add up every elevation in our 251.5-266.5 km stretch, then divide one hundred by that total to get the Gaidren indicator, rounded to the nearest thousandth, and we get 0.738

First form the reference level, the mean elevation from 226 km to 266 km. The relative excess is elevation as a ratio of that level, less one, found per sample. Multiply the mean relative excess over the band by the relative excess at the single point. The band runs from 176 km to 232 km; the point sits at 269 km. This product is 0.002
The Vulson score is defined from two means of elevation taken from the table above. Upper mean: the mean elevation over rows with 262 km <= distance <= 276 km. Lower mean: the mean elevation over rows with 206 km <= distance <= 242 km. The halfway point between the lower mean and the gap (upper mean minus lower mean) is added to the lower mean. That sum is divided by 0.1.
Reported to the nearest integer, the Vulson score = 750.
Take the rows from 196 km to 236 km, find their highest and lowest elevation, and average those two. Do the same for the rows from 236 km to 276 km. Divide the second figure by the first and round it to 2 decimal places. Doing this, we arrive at 0.94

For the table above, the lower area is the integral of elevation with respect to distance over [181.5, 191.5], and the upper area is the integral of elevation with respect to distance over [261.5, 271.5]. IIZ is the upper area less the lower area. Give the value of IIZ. 44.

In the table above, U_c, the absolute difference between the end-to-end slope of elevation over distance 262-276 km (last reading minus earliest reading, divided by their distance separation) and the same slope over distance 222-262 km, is 0.38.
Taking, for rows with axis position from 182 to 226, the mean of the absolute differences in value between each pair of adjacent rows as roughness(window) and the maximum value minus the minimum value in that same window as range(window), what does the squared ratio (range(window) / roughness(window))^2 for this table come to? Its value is 13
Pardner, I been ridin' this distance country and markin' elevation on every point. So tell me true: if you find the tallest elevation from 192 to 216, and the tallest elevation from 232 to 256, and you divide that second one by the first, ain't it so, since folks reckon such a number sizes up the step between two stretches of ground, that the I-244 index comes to 0.954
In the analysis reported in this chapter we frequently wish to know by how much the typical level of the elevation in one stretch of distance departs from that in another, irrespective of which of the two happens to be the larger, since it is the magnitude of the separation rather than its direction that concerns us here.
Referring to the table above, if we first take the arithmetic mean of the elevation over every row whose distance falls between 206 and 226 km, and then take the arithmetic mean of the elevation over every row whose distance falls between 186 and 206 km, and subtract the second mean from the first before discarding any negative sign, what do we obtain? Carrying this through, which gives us 1.9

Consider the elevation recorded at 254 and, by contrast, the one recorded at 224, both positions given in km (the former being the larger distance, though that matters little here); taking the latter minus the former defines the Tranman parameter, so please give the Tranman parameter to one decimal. 4.3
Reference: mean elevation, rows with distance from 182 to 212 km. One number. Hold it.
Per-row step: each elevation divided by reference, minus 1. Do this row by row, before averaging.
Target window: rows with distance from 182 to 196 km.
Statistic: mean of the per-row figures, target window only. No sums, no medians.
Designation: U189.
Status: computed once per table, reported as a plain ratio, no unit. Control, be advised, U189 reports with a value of -0.07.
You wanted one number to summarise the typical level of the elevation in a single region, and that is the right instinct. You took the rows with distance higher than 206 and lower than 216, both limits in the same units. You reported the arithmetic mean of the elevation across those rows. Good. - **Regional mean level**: 49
